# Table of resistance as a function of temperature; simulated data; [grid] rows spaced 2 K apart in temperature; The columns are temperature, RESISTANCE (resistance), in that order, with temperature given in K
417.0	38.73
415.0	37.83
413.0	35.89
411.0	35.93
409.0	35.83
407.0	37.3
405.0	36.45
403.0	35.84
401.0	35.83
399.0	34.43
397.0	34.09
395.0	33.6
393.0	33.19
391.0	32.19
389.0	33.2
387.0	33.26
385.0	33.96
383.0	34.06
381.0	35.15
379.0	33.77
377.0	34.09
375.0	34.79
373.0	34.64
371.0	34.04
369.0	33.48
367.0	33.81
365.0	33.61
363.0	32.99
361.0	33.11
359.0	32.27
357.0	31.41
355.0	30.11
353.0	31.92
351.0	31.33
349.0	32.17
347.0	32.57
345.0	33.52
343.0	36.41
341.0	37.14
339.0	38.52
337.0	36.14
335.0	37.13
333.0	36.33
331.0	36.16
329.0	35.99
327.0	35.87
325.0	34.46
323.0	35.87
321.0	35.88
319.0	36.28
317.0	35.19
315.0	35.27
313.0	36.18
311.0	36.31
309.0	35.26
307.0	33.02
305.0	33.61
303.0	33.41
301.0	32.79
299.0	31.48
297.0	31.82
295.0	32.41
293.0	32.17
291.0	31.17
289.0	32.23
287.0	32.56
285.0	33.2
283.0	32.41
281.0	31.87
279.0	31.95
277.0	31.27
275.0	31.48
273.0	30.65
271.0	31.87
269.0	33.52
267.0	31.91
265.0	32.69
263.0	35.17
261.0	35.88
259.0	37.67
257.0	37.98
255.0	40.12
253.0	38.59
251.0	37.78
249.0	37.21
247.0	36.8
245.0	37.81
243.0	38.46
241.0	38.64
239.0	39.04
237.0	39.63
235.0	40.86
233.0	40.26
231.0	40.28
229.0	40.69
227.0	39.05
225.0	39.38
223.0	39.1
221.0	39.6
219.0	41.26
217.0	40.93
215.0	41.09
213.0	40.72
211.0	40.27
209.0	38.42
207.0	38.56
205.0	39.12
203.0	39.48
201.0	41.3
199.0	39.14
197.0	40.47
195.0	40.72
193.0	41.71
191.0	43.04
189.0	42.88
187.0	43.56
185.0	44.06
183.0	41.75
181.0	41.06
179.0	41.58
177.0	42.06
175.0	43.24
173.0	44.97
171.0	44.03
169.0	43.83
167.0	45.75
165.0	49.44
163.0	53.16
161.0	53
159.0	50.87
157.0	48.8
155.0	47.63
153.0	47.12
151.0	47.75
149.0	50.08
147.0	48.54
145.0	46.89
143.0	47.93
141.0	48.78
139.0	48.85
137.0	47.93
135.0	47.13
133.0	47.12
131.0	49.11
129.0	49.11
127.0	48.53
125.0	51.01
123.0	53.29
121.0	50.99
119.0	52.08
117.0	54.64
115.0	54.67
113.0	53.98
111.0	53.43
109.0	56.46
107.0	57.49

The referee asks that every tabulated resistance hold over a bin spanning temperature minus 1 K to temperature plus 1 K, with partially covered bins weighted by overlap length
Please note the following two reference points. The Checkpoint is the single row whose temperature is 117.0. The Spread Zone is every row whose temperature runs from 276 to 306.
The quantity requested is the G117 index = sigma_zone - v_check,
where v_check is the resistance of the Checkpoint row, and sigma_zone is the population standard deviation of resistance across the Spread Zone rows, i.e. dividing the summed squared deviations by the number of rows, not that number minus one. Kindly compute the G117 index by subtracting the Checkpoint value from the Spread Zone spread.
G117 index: -54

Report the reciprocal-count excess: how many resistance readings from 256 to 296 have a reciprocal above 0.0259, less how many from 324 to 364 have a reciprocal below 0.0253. 20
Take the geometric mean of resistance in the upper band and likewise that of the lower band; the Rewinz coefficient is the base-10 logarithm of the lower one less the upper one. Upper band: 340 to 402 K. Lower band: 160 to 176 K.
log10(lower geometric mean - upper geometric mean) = 1.13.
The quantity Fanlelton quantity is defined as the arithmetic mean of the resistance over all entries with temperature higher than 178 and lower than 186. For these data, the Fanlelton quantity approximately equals 42.1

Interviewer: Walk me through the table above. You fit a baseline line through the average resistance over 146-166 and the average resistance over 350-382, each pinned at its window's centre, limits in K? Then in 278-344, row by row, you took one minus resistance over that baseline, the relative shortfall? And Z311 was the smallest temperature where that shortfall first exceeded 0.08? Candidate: 279.0 K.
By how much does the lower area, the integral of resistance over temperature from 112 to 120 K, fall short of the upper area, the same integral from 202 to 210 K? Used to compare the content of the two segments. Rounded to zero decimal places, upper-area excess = -120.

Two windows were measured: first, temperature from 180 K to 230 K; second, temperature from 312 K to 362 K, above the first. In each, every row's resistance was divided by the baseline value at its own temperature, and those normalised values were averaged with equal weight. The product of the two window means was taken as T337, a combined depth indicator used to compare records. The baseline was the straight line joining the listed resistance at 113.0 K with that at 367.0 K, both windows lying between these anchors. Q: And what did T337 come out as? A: 0.84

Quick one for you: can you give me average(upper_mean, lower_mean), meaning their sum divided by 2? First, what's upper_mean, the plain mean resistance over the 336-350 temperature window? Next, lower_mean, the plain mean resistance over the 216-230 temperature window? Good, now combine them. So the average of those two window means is 38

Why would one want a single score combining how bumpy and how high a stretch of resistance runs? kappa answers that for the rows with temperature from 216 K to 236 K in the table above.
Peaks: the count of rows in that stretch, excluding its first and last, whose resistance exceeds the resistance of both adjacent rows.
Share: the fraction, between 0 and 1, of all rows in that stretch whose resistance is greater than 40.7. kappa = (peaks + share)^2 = 10.9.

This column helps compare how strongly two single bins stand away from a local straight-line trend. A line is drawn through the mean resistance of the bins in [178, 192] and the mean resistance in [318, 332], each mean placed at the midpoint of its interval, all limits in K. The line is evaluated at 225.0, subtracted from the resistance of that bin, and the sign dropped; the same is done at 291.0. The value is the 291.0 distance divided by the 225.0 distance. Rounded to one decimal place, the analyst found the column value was 5.0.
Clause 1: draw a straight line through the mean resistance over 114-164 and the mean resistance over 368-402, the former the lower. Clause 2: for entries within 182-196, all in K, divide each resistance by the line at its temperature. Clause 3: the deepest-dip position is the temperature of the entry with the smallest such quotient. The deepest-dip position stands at 195.0 K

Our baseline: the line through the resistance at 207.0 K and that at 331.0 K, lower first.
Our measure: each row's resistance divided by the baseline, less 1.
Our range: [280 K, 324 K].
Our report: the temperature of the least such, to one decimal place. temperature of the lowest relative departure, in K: 291.0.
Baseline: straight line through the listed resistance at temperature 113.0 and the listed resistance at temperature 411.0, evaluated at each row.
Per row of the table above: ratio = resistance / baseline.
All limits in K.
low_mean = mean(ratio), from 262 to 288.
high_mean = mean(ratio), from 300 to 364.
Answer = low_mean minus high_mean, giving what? -0.12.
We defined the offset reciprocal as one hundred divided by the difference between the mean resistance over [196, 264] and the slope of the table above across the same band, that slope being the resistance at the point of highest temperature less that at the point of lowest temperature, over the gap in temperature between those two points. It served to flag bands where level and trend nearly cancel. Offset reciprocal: 2.5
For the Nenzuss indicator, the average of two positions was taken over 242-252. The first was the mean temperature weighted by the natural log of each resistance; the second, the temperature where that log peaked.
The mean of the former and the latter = 245.0 K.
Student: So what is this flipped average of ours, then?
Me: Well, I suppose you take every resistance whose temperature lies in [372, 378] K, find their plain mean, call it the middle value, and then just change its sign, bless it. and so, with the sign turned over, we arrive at -34.5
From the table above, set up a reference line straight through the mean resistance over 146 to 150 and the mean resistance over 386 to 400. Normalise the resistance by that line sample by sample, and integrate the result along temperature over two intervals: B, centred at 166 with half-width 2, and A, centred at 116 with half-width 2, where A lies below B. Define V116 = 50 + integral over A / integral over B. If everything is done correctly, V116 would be 51.1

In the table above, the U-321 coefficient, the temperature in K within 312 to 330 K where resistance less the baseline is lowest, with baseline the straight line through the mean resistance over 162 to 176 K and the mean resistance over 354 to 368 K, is 325.0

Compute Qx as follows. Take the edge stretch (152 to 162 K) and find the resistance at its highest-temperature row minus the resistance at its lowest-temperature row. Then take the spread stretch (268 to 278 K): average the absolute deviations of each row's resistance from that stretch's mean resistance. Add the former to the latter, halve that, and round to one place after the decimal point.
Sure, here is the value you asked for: 3.3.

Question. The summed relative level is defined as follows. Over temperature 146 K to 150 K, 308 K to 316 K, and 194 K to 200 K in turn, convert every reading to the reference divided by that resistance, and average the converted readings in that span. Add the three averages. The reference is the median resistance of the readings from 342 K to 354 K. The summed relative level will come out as 2.37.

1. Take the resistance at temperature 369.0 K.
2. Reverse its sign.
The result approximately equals -33.5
